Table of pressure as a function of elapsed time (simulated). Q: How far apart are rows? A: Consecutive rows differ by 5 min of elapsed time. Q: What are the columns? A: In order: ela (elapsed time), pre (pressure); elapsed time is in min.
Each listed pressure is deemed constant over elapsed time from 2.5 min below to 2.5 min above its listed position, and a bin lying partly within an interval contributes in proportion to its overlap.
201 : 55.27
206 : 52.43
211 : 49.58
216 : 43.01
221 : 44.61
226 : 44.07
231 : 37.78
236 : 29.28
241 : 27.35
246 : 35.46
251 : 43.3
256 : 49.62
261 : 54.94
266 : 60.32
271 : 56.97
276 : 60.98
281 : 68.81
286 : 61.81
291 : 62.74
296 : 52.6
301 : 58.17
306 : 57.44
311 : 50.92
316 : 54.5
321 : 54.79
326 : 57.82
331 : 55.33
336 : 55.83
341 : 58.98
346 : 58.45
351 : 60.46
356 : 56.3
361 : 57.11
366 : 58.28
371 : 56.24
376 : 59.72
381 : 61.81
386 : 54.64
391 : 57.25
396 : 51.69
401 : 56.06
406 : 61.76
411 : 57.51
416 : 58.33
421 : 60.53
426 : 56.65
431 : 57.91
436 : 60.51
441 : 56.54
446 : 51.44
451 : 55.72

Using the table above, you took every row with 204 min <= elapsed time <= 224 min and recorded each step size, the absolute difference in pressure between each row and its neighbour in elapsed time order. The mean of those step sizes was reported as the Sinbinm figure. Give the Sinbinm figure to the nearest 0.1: 3.7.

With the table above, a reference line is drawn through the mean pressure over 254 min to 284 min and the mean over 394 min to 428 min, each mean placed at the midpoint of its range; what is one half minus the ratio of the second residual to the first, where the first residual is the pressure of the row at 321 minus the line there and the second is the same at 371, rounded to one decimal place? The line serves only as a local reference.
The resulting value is 0.0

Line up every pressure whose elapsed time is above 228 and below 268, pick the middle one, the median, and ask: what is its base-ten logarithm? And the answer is 1.61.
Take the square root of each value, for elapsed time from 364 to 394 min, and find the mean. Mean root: 7.61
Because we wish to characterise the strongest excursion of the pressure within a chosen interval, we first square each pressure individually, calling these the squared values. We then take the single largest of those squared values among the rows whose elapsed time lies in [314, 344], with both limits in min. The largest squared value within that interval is 3479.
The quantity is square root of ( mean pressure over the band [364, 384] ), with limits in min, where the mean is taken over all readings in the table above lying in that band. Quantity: 7.68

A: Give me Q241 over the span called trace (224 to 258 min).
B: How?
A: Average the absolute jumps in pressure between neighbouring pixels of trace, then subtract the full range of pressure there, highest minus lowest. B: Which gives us -16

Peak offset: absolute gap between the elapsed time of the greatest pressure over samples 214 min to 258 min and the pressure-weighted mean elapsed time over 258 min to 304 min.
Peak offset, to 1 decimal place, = 25.0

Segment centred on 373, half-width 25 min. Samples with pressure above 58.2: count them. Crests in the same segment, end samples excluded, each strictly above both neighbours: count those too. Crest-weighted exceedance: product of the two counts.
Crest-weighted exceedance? 12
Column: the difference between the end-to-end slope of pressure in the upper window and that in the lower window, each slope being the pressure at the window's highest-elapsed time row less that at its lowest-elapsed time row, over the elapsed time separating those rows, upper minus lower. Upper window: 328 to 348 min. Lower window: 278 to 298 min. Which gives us 1.3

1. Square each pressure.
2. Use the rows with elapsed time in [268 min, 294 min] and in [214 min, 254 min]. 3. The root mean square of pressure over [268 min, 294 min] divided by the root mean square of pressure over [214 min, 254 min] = 1.61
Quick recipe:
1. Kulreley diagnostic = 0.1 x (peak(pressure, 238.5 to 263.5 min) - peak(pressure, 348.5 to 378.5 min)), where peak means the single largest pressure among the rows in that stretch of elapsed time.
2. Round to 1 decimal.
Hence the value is -0.6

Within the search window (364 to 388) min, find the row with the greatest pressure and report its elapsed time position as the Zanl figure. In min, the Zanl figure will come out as 381 min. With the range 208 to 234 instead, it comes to 211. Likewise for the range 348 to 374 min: 351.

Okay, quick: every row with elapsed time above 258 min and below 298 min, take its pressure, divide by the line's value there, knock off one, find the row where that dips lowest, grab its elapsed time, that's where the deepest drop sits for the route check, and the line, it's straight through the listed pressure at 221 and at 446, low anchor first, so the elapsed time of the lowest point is 296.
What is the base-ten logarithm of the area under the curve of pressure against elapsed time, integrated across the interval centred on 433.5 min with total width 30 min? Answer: 3.23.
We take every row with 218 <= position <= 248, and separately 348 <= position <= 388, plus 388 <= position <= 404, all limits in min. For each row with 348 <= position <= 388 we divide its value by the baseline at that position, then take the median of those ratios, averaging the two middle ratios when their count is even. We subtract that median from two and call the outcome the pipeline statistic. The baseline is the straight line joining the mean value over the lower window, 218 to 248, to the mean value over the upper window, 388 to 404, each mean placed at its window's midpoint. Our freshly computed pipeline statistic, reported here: 0.88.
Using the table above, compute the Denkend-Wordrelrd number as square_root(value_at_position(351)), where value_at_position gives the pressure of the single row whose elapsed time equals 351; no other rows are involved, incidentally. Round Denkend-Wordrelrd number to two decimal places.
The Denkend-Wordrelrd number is 7.78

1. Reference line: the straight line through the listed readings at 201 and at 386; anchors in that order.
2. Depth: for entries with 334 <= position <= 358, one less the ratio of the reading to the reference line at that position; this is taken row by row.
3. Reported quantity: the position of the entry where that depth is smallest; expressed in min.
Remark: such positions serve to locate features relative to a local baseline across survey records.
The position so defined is 351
